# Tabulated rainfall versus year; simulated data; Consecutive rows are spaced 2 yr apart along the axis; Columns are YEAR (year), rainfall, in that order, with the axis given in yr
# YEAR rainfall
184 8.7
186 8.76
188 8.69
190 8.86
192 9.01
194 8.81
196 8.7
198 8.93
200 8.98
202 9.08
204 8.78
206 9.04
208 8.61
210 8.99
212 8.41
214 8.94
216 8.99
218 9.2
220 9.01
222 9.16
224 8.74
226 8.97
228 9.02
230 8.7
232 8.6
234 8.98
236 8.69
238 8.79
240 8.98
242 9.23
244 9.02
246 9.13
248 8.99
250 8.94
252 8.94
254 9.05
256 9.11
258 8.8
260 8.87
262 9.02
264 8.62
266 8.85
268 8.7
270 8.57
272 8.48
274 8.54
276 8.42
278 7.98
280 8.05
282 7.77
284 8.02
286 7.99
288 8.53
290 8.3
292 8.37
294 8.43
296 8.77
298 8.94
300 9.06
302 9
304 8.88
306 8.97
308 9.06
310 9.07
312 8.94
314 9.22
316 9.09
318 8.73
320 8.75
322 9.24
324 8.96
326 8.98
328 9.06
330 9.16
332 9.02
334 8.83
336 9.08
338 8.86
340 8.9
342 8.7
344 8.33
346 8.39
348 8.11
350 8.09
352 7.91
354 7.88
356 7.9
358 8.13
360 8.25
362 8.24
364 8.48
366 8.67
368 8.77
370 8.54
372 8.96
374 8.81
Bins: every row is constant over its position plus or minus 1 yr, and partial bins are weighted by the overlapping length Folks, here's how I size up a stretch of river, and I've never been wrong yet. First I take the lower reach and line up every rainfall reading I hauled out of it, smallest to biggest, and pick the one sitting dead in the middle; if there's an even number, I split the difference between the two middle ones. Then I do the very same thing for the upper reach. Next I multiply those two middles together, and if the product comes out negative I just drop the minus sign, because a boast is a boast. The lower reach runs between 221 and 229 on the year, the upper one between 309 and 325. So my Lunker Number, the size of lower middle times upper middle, 81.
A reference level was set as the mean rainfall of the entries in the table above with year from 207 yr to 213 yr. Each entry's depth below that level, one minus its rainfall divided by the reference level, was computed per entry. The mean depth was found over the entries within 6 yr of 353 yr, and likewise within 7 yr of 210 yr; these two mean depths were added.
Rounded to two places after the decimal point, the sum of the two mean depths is 0.06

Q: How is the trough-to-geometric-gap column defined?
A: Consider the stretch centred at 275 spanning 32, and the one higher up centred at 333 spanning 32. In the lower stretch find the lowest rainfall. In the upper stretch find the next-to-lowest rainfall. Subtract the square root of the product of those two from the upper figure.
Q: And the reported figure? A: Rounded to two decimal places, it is 0.28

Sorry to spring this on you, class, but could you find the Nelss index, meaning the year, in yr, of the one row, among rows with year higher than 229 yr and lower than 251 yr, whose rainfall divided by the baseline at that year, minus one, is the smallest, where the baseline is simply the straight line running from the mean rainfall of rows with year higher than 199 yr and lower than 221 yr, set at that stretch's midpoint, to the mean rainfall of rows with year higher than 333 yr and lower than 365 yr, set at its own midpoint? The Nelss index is 232 yr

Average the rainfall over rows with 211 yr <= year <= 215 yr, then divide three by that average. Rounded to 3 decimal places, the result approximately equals 0.346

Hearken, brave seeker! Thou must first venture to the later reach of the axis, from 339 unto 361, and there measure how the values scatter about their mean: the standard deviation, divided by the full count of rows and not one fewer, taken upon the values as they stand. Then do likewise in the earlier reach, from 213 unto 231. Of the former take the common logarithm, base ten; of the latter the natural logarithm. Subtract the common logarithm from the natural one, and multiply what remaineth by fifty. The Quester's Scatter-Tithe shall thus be -68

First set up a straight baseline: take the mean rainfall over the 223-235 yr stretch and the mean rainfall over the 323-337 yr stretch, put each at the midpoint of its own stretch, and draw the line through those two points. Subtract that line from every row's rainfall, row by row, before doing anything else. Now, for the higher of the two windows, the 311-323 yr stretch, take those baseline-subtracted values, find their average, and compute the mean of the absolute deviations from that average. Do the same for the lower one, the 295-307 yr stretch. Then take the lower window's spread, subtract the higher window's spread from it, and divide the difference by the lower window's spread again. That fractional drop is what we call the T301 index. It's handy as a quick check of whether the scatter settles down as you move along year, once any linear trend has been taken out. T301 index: -1.6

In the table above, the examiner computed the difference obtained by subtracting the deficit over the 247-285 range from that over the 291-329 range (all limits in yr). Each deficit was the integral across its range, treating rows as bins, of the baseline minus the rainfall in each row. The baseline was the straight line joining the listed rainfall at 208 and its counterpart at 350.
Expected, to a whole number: -18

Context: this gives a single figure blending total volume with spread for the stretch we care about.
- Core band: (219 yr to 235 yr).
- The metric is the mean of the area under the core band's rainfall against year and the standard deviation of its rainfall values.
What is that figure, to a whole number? 71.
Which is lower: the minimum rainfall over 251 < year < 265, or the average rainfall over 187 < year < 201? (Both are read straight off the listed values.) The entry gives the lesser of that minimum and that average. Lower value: 8.62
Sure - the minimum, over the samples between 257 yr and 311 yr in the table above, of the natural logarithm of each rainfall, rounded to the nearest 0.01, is 2.05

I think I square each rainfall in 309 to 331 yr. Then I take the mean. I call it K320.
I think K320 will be 81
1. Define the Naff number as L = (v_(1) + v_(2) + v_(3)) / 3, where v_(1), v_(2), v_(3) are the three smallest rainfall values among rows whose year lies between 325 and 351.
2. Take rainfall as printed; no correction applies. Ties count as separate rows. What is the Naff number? 8.2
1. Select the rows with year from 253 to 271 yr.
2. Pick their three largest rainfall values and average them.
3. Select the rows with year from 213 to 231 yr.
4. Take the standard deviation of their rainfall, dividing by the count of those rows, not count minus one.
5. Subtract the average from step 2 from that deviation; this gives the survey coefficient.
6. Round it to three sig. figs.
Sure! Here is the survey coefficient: -8.90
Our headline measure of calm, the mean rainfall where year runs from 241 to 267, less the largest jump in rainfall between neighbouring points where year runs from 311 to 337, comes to 8.48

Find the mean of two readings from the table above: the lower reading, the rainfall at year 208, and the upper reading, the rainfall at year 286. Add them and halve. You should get 8.30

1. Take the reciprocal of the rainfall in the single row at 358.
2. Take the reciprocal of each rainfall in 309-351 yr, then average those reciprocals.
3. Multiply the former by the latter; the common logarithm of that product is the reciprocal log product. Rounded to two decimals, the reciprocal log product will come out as -1.86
